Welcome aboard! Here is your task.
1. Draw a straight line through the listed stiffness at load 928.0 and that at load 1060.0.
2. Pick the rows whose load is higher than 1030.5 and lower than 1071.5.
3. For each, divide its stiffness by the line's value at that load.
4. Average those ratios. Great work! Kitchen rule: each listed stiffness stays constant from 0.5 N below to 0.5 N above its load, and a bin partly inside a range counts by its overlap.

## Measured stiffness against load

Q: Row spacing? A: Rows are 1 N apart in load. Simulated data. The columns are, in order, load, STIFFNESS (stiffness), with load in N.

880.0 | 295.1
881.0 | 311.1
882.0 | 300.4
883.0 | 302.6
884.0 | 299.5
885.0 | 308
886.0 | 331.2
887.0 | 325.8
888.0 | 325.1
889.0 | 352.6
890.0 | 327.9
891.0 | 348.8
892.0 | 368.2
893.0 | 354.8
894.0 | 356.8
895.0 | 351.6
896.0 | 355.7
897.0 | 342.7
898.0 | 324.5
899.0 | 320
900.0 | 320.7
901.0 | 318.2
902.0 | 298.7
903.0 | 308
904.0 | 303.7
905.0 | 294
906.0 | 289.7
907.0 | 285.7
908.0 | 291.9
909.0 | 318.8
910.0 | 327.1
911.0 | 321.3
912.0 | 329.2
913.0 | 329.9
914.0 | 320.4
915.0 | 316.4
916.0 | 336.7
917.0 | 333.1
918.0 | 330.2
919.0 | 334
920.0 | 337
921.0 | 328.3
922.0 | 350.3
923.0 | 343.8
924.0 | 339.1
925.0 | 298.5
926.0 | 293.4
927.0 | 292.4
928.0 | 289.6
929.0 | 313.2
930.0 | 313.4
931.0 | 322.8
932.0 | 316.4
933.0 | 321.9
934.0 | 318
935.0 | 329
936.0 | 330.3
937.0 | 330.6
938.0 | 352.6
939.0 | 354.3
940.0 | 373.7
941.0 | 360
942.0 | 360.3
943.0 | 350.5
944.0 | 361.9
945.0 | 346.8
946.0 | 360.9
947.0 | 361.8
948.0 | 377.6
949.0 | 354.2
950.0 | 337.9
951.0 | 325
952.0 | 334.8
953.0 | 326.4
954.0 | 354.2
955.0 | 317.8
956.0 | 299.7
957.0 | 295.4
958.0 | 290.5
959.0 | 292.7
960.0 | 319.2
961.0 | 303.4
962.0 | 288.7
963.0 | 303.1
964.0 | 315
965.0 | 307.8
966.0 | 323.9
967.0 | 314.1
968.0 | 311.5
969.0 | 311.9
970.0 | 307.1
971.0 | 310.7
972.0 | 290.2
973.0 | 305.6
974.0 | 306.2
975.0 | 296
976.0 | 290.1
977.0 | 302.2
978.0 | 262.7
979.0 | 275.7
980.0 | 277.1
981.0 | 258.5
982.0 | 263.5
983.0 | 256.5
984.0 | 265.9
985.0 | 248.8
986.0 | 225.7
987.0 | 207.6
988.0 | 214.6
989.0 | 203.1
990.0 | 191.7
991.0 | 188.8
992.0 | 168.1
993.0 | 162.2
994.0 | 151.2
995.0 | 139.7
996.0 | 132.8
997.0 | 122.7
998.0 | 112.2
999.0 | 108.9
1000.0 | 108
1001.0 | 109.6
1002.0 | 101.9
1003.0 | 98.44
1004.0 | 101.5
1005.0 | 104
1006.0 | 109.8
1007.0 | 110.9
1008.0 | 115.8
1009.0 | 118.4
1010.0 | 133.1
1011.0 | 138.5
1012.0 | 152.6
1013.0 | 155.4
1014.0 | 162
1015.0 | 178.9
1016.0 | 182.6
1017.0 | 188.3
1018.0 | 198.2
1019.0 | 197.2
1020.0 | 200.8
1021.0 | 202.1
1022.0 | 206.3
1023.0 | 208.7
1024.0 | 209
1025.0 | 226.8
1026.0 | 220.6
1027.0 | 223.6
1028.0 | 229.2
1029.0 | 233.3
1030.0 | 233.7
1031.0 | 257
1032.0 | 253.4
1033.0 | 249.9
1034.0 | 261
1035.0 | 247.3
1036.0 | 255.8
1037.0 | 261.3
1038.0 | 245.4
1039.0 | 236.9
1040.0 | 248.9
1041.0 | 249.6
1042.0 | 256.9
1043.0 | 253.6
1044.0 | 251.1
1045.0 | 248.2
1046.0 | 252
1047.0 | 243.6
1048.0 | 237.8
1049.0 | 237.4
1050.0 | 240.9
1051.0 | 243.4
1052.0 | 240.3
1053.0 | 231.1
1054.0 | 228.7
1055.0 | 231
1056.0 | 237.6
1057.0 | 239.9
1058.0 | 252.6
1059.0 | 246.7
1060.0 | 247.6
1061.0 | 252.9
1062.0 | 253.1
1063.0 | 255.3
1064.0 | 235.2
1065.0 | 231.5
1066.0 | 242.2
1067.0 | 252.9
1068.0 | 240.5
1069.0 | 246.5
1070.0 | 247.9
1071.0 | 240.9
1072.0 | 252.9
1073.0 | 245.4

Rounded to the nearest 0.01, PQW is 0.98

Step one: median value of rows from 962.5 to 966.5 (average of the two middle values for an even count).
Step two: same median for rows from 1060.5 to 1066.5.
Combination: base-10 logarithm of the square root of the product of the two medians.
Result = 2.44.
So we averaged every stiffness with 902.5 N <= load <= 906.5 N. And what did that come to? 299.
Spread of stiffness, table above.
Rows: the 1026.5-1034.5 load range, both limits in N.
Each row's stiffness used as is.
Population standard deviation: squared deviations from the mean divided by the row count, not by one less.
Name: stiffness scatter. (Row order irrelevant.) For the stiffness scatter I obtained 13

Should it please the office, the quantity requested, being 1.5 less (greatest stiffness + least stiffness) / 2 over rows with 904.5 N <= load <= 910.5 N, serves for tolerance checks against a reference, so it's -305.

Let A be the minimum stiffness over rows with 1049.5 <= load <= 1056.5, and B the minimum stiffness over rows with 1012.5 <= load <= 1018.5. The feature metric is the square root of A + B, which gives 20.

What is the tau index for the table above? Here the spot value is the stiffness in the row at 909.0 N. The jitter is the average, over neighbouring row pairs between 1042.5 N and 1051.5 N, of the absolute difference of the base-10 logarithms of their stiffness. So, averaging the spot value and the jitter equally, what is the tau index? 159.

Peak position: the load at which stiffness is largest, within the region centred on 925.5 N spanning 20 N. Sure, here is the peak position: 922.0 N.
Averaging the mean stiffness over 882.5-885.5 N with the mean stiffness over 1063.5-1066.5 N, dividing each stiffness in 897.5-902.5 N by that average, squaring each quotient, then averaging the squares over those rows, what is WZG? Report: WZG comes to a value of 1.4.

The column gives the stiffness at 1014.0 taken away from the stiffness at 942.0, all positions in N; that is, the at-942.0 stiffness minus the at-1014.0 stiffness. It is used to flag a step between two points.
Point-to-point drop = 198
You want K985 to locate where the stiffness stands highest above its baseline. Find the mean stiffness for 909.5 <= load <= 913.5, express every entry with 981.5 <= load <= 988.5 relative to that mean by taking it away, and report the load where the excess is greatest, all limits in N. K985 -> 984.0 N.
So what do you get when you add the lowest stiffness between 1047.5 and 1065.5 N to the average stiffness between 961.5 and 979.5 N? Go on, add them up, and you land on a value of 530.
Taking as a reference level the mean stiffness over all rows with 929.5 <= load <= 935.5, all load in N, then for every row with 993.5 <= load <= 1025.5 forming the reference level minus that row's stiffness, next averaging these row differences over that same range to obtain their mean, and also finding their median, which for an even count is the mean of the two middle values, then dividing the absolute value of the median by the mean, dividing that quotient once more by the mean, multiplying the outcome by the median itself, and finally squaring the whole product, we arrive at 1.3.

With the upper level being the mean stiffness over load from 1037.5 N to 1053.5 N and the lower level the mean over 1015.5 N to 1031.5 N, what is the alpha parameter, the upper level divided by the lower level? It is 1.1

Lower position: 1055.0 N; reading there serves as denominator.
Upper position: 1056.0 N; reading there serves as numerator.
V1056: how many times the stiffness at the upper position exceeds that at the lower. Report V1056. 1.03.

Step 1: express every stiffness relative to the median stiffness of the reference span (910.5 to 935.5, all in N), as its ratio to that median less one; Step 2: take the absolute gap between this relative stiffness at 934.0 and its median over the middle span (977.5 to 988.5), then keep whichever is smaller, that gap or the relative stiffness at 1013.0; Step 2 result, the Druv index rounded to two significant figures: -0.52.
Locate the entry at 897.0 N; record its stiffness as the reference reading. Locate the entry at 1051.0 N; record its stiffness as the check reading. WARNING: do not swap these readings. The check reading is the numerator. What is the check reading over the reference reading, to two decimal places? 0.71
